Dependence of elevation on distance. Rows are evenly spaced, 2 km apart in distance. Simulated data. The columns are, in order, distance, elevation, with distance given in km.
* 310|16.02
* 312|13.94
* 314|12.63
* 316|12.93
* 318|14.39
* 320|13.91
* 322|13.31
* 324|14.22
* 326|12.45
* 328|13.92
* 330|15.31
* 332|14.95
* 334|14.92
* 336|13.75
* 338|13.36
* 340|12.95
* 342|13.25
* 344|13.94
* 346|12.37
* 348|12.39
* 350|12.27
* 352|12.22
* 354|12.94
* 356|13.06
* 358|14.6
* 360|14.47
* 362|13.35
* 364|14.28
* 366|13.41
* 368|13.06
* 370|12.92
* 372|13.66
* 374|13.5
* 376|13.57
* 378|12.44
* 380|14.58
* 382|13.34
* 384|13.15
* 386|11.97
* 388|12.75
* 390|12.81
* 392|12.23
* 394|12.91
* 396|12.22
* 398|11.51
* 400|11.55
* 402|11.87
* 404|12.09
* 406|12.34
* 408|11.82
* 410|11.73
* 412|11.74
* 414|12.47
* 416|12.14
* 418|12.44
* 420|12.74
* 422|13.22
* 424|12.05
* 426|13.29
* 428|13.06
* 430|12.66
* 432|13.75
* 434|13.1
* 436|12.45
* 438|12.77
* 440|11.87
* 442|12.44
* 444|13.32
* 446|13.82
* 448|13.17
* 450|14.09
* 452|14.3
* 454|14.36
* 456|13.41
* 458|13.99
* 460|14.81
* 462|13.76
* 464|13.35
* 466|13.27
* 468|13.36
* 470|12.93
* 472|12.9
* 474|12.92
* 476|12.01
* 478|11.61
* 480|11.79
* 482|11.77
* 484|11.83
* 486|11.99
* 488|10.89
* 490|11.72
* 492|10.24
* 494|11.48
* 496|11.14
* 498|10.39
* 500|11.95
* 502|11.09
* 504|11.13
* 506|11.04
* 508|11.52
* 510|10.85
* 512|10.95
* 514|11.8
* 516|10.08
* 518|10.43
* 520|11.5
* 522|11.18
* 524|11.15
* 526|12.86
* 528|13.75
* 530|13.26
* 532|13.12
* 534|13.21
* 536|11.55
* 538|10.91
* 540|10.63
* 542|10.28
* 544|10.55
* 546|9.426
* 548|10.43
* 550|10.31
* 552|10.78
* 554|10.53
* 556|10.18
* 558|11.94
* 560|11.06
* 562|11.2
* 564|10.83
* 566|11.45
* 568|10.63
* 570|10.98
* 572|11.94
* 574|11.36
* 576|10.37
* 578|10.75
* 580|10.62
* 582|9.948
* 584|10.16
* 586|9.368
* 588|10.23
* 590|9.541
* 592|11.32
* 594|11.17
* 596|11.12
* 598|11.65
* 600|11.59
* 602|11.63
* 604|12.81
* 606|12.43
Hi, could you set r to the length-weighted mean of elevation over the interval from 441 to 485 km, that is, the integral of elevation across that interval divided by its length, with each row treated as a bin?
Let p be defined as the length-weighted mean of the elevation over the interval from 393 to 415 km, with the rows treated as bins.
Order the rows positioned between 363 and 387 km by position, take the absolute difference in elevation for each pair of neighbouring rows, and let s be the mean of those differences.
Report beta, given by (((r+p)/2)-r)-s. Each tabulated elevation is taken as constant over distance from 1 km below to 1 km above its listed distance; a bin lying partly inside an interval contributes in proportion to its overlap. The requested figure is -1.3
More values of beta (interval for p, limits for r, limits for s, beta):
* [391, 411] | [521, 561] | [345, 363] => -0.1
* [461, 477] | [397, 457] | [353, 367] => -0.6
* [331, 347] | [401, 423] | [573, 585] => 0.2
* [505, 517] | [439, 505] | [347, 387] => -1.4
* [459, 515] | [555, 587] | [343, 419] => 0.0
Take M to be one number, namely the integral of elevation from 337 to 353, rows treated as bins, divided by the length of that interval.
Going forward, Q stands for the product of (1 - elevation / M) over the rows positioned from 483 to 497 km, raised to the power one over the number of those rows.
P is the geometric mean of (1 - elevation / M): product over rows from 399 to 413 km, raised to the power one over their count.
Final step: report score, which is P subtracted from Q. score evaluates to 0.038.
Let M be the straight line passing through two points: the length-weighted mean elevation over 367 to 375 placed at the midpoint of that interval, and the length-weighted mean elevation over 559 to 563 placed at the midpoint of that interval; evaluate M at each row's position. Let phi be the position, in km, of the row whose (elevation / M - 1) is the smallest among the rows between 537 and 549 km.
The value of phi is 546 km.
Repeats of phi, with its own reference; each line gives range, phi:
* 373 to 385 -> 378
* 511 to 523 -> 516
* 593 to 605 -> 596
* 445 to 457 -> 448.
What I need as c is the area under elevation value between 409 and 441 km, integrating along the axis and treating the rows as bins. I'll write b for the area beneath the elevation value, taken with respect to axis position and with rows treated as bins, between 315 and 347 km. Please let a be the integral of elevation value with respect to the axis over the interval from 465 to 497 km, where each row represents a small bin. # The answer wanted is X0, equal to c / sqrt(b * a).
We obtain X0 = 0.98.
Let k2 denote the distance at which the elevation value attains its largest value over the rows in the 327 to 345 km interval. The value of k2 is 330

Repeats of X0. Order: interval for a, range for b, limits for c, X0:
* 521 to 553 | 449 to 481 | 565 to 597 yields 0.87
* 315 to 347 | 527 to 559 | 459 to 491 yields 1.01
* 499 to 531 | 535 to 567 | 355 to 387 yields 1.21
